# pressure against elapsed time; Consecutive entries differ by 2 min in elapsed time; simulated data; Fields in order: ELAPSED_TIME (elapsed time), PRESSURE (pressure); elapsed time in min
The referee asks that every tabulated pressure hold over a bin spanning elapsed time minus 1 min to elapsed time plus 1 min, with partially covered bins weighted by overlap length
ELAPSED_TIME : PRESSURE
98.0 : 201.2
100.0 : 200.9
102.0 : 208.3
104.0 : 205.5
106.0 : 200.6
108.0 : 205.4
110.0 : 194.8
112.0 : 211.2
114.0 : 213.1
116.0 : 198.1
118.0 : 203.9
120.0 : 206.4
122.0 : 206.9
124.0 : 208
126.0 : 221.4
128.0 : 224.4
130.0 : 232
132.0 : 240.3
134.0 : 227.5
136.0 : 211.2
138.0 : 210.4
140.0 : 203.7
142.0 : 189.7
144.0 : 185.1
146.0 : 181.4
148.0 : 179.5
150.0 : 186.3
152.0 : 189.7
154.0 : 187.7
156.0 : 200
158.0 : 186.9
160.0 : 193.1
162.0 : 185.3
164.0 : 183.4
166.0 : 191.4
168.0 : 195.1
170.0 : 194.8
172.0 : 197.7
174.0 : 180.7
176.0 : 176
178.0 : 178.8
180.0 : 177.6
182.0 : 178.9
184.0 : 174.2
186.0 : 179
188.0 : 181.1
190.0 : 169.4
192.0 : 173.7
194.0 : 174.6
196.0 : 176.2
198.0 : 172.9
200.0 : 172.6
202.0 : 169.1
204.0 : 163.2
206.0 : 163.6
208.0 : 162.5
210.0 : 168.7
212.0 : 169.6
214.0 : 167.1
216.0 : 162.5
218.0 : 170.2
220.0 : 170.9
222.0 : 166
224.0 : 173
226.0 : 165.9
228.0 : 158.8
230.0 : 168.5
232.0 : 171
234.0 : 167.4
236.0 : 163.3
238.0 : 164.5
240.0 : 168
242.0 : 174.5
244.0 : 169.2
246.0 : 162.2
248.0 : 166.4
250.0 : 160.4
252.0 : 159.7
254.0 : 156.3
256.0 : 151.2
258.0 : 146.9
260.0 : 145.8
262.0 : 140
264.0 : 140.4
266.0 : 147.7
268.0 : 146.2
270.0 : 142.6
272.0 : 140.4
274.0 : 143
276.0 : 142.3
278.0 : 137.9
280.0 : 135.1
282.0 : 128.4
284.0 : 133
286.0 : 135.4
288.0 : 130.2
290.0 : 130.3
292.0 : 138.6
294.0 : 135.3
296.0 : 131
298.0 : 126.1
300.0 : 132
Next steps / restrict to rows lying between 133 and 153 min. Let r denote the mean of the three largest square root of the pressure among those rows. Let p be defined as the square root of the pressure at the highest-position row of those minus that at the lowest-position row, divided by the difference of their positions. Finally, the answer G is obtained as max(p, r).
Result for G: 14.7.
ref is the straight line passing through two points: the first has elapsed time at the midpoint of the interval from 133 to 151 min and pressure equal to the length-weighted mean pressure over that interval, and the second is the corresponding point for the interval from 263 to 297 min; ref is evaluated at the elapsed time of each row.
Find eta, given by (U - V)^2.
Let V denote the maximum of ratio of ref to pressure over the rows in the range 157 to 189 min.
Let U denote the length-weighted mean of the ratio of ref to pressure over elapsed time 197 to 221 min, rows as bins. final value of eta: 0.001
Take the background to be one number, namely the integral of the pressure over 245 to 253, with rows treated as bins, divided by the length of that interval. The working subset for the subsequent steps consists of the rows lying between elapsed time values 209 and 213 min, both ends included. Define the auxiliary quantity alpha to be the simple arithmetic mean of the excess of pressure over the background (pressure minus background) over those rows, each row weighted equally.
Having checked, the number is 7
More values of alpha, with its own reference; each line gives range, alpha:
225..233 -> 4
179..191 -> 15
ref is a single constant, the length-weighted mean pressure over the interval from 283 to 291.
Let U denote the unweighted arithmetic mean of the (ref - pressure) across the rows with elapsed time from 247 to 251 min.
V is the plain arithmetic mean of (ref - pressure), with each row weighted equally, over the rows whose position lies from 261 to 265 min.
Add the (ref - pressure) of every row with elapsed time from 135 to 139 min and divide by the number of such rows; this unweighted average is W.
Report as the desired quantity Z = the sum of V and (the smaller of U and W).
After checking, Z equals -87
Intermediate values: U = -31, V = -8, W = -79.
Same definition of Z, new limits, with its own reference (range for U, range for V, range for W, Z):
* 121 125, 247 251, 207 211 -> -106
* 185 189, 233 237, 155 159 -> -94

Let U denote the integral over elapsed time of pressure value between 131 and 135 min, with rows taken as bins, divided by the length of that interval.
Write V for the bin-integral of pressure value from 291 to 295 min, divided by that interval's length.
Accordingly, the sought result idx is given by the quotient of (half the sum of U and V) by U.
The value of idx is 0.8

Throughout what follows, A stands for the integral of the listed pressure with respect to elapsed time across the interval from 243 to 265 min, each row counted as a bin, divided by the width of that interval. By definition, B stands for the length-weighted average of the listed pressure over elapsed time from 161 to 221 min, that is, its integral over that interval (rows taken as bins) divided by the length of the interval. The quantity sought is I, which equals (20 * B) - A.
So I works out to 3366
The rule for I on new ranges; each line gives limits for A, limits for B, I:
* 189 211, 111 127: 4003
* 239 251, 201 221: 3168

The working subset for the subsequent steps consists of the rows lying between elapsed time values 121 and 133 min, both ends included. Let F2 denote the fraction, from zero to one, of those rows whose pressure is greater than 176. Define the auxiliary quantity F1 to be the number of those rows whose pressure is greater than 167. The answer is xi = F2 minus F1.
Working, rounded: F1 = 6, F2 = 1.00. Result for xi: -5.0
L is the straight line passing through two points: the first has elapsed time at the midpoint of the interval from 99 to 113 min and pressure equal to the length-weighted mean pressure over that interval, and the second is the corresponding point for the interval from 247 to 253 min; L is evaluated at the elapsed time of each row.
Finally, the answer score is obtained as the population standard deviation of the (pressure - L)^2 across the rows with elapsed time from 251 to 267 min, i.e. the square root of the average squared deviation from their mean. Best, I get 119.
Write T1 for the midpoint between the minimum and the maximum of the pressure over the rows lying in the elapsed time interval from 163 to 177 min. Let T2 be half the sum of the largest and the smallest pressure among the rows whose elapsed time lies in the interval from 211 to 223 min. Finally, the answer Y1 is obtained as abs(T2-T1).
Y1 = 20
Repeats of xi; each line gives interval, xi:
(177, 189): -5.2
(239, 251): -3.0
